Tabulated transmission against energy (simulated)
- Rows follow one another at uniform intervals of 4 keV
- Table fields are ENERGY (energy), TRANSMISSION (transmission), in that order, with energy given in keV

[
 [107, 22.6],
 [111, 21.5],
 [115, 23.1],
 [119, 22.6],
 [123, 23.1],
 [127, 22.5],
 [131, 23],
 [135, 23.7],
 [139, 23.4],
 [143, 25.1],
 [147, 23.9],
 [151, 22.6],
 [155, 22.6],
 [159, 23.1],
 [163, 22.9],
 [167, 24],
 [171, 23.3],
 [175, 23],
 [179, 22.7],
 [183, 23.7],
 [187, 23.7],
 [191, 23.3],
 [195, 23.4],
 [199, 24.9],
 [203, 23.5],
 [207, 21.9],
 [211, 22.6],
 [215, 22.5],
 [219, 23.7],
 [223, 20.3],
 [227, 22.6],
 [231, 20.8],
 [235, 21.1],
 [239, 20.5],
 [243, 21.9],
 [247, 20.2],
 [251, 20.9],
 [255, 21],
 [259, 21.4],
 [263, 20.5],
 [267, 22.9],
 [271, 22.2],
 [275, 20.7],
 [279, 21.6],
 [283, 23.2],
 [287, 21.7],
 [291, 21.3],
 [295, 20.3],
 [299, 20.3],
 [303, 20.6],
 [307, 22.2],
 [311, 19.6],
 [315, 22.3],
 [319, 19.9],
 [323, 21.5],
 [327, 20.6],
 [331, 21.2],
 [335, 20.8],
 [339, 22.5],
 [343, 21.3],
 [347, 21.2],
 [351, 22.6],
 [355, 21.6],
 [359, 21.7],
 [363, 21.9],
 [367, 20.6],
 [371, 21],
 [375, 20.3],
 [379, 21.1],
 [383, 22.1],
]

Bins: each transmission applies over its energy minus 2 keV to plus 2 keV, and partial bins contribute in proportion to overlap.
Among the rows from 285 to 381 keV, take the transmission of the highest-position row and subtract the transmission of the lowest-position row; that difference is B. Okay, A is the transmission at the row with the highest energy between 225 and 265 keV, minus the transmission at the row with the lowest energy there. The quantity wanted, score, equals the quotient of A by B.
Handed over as 3.5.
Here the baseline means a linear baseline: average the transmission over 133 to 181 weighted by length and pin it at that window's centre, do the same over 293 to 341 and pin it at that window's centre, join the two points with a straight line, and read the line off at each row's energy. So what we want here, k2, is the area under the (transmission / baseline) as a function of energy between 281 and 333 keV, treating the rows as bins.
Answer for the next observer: 52.0 keV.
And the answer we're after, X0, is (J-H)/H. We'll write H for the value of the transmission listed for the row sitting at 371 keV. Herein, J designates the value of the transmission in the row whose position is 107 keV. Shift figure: 0.076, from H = 21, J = 22.6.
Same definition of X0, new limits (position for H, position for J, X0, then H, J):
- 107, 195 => 0.035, 22.6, 23.4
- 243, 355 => -0.014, 21.9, 21.6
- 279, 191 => 0.079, 21.6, 23.3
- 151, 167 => 0.062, 22.6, 24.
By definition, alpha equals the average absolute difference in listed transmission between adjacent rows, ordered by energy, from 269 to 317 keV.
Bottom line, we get 1.3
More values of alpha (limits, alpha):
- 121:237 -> 0.9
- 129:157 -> 0.9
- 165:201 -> 0.5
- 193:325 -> 1.3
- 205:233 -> 1.6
